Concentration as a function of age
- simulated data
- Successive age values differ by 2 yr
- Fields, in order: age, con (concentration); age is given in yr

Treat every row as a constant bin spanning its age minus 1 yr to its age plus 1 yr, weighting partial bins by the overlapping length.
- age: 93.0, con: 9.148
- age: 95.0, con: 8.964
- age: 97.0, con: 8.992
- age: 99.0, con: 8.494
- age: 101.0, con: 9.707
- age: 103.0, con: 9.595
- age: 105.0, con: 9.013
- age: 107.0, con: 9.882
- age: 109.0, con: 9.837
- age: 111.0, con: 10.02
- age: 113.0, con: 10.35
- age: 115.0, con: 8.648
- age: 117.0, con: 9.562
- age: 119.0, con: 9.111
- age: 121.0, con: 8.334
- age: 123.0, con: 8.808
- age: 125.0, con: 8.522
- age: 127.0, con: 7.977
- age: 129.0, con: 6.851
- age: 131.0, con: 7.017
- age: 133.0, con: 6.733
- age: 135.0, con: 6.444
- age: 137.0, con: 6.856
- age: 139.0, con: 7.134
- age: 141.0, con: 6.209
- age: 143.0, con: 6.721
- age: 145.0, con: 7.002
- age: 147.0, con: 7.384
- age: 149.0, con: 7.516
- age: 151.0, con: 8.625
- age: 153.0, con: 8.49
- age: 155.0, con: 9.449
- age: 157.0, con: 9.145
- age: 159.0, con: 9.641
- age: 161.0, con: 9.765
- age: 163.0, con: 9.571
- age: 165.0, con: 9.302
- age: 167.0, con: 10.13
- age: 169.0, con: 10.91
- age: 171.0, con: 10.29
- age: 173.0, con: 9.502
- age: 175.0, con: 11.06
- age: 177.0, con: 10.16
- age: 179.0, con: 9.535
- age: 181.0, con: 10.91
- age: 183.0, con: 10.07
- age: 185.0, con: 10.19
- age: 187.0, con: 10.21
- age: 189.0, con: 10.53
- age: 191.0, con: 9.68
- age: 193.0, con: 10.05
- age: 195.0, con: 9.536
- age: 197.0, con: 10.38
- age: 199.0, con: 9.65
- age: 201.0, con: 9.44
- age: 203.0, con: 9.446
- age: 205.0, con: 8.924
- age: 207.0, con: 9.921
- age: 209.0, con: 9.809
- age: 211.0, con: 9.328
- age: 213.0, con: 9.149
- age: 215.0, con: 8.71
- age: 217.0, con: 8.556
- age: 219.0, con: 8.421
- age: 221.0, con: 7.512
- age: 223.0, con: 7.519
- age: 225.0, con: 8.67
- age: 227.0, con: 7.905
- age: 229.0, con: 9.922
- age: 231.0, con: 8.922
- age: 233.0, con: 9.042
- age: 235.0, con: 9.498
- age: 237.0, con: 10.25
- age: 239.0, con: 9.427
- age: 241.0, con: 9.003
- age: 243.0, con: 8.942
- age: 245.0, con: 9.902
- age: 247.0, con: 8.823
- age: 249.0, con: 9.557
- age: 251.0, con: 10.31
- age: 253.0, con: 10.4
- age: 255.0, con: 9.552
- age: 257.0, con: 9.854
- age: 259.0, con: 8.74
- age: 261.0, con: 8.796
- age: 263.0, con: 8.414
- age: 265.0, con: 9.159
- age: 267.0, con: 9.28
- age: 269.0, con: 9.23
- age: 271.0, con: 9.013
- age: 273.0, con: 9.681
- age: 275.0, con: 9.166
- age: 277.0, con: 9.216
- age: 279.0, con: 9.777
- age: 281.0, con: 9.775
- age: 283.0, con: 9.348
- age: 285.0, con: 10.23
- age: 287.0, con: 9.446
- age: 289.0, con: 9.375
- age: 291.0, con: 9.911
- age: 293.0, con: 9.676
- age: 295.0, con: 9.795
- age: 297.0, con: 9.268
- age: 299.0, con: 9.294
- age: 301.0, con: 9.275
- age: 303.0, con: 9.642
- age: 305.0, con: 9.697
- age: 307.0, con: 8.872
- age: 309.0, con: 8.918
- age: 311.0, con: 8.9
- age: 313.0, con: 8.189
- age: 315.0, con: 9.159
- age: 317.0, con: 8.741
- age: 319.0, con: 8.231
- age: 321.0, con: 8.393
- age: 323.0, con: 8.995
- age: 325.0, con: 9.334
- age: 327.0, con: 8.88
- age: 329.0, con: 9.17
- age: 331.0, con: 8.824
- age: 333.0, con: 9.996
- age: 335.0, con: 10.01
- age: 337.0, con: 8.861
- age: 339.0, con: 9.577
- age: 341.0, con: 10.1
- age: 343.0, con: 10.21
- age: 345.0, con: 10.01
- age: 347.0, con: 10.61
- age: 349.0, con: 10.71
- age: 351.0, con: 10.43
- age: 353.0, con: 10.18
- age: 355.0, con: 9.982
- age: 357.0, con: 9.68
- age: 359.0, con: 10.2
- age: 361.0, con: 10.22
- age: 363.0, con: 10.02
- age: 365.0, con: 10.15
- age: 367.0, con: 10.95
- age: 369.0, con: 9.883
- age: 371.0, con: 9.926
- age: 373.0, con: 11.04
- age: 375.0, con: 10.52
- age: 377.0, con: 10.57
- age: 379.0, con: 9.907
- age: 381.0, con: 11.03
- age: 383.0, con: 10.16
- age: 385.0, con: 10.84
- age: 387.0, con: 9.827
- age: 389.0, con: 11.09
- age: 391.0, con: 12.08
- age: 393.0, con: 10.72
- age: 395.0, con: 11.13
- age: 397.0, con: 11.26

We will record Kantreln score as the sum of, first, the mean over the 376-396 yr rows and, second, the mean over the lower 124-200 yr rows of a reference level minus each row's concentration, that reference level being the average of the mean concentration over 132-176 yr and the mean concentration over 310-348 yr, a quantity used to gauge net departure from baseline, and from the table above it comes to -1.8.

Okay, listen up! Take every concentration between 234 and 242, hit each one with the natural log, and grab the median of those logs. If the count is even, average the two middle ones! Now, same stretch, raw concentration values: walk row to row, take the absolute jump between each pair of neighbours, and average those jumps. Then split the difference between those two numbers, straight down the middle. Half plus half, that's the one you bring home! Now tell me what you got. 1.46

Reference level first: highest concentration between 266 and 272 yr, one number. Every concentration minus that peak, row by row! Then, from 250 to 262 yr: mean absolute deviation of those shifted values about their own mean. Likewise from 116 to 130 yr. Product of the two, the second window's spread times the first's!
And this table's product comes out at 0.36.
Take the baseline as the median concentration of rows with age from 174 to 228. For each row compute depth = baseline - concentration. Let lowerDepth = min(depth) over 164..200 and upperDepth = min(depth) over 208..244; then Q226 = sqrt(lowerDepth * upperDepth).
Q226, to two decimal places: 1.04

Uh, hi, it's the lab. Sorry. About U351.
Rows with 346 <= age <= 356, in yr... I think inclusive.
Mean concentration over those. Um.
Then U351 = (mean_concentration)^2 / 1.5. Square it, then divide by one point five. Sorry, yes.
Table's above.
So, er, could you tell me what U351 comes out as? 72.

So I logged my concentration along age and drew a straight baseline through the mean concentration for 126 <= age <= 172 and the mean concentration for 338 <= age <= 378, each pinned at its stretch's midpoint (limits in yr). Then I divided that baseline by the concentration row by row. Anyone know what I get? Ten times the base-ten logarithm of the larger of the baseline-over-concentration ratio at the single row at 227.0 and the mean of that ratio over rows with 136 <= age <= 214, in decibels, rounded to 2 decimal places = 0.55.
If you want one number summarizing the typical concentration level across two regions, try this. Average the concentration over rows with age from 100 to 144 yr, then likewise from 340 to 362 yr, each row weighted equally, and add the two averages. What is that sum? 18.5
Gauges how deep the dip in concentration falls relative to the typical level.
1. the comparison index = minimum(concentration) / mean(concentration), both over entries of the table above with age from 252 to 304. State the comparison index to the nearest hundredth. 0.89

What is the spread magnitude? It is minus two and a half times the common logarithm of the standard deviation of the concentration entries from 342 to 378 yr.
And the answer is 1.1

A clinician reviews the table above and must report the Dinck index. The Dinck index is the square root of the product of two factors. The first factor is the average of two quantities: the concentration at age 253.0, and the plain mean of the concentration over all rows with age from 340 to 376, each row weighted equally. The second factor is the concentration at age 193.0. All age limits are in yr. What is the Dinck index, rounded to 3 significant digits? 10.2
